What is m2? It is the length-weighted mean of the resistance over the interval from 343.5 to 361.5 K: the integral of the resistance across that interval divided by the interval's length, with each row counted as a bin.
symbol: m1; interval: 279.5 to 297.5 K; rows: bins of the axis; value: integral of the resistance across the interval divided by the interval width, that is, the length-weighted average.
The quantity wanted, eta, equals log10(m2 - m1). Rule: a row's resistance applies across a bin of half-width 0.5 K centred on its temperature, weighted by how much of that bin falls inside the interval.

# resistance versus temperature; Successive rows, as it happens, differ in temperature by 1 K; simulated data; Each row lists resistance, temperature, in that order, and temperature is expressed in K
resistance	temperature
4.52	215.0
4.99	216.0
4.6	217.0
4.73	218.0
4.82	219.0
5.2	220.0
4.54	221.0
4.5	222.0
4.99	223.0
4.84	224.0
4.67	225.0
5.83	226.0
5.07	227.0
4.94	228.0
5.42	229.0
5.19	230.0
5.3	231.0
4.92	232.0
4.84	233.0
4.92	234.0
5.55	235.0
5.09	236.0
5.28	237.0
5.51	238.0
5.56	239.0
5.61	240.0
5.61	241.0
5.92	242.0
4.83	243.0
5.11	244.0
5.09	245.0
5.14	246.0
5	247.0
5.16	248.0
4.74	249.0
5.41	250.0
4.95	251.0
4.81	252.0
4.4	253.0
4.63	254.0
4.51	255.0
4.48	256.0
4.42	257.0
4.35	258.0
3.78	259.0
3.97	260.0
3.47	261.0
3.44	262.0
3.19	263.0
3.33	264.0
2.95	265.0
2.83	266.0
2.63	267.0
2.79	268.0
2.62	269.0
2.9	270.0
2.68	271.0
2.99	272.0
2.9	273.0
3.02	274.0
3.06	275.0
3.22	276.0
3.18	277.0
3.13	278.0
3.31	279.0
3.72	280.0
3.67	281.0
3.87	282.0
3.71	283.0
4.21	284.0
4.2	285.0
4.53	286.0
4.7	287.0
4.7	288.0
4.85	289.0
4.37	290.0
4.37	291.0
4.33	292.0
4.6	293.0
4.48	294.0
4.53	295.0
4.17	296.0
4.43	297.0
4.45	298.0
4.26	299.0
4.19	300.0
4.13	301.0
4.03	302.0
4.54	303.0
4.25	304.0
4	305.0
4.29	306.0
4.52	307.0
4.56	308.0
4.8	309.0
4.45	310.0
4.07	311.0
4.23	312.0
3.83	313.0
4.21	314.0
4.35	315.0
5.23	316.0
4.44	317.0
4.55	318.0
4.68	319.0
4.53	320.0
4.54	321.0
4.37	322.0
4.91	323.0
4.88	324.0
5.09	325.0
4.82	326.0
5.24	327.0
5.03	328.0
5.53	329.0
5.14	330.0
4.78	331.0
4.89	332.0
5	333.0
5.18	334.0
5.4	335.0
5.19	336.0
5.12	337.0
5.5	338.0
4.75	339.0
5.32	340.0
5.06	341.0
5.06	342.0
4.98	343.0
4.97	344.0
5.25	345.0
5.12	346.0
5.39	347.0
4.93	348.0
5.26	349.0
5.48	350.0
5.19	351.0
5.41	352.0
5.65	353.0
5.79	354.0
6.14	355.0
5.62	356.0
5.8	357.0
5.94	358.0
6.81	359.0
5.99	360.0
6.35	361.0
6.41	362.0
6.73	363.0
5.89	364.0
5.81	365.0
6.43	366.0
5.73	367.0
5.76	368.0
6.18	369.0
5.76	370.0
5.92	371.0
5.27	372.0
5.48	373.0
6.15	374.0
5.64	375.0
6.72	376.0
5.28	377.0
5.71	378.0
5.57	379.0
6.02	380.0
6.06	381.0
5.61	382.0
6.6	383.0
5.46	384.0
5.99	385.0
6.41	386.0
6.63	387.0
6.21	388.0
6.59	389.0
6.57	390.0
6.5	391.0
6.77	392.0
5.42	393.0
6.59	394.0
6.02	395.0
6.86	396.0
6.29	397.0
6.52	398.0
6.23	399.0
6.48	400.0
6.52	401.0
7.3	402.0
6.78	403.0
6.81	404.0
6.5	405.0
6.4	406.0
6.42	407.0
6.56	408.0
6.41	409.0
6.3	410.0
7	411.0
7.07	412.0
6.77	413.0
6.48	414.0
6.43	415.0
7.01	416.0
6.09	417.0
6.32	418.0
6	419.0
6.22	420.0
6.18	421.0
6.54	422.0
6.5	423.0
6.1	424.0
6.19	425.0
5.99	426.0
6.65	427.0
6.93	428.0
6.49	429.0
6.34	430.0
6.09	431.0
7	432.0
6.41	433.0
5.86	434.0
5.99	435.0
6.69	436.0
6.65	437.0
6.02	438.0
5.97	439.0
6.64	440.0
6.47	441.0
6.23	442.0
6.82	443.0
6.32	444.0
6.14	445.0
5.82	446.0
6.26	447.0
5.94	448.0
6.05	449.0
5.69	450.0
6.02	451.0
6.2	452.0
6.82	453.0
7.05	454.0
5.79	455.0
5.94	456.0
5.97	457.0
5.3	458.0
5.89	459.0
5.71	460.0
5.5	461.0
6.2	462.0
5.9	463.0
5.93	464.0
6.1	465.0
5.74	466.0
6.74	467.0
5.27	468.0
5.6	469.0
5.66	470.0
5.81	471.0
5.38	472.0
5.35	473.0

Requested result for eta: 0.12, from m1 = 4.3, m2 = 5.6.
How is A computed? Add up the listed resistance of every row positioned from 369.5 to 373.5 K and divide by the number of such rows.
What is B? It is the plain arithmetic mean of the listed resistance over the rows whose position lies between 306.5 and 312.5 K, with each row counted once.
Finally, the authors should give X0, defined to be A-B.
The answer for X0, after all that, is 1.2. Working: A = 5.6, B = 4.4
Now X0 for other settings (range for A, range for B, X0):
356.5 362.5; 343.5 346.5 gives 1.1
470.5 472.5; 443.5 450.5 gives -0.4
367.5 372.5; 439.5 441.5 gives -0.8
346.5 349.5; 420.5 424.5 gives -1.1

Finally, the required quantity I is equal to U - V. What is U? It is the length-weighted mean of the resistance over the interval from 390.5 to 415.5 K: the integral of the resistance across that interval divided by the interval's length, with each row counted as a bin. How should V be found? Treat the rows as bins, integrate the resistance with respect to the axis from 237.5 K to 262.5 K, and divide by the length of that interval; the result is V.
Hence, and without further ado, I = 1.7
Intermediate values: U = 6.5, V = 4.8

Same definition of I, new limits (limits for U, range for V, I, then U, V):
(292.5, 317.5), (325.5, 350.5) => -0.8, 4.4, 5.1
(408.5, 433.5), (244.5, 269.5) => 2.4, 6.5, 4.1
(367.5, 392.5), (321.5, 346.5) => 1.0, 6.0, 5.1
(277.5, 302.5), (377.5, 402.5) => -2.1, 4.2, 6.3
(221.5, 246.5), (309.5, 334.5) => 0.5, 5.2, 4.7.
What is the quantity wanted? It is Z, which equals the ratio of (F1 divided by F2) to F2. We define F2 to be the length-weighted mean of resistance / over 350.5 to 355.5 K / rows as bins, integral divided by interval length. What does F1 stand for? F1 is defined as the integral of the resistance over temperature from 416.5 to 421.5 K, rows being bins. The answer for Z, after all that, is 0.97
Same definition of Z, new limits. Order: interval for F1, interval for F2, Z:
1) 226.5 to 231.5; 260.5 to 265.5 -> 2.42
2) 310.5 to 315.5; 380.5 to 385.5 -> 0.59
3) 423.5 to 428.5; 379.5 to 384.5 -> 0.90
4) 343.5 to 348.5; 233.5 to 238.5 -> 0.92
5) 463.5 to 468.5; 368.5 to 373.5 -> 0.91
